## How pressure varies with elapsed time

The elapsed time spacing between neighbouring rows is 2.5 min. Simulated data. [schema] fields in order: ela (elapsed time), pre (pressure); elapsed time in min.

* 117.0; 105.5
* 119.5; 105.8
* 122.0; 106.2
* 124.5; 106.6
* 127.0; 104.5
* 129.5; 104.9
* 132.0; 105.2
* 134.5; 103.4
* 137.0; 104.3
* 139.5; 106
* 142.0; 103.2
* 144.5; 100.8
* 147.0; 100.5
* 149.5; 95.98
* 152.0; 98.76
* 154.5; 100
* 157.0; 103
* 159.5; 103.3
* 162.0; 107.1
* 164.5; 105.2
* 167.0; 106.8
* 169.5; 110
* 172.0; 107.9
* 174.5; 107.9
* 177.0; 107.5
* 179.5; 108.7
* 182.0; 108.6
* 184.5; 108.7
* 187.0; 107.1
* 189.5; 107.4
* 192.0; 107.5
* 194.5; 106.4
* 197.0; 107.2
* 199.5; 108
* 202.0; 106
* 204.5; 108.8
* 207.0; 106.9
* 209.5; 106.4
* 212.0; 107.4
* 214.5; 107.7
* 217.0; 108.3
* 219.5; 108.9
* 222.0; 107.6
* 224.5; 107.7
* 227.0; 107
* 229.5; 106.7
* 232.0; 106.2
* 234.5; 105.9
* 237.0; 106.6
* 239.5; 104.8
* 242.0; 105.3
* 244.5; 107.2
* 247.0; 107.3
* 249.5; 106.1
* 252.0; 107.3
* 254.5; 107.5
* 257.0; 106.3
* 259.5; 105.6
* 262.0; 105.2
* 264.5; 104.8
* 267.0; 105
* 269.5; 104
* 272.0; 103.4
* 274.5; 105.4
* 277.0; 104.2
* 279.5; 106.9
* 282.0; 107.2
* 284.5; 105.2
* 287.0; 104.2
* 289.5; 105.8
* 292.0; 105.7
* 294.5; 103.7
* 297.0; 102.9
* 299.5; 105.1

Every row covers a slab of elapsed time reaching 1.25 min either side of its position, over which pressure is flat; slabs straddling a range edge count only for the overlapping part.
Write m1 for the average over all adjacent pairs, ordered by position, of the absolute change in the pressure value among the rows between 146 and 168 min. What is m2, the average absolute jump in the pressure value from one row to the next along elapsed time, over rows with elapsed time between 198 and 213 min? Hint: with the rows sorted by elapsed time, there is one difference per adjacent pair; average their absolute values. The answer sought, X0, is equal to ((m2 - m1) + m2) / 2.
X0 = 0.4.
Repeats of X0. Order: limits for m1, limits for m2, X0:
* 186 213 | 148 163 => 1.7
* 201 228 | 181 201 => 0.2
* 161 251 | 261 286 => 0.7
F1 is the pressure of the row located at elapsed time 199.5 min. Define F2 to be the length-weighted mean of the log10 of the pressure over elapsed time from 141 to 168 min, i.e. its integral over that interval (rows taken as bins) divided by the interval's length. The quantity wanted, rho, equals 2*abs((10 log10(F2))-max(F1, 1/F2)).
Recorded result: 209.9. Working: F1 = 108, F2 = 2.01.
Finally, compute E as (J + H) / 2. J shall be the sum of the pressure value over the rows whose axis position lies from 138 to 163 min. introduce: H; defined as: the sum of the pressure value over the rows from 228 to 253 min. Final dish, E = 1041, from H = 1063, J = 1019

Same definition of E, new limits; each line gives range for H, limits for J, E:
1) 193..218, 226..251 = 1068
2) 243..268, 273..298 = 1057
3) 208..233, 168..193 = 1078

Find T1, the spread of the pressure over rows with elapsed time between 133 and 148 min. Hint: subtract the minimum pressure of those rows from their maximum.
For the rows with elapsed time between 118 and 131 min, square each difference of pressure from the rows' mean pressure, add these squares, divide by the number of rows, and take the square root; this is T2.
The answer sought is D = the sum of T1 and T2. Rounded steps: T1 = 5.5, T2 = 0.79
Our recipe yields 6.3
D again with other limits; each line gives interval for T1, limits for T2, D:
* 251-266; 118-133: 3.4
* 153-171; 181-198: 10.8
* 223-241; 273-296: 4.0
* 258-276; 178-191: 2.9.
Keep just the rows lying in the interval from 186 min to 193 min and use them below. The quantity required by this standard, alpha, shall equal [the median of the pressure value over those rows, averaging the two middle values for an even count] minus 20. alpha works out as 87.4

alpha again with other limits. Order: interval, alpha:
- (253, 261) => 86.3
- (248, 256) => 87.3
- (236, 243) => 85.3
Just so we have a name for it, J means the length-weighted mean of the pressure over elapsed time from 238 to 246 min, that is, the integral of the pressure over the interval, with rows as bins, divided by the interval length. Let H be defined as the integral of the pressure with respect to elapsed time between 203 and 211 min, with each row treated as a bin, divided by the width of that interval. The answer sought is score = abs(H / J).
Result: 1.01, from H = 107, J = 106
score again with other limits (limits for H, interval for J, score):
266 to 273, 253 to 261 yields 0.98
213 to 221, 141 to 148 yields 1.07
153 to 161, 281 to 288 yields 0.97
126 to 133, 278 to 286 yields 0.99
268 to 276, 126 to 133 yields 0.99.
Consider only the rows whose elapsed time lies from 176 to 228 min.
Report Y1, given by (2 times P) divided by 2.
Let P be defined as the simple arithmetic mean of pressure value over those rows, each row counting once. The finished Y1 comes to 108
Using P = 108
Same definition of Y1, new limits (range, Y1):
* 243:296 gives 106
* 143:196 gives 105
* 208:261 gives 107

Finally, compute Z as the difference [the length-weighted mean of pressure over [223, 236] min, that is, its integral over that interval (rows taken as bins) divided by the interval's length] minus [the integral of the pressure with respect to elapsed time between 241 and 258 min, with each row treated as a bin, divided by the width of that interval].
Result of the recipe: 0.0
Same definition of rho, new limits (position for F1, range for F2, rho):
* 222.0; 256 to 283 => 209.1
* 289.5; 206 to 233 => 205.4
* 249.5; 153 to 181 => 206.1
